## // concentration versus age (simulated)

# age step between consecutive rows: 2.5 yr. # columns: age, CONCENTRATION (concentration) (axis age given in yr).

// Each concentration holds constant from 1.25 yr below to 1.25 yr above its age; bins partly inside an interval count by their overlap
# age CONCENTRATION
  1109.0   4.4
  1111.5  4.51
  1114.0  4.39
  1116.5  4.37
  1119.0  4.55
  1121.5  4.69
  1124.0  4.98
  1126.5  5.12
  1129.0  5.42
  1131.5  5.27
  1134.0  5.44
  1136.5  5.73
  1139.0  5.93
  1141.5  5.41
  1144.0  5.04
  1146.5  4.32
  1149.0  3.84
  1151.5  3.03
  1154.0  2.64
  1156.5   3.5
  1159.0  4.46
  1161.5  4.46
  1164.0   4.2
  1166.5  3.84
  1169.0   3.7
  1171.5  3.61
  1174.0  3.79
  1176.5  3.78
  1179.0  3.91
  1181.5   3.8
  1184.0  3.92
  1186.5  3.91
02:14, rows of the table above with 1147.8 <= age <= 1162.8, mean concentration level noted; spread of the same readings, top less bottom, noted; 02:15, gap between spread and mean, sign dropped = 1.8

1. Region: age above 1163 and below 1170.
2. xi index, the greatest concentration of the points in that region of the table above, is 4.2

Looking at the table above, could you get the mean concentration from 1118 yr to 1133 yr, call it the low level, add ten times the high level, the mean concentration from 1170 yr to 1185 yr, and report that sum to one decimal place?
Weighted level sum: 43.0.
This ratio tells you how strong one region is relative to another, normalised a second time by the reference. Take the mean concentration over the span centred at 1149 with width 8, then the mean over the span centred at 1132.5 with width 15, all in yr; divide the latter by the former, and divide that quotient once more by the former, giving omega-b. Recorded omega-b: 0.39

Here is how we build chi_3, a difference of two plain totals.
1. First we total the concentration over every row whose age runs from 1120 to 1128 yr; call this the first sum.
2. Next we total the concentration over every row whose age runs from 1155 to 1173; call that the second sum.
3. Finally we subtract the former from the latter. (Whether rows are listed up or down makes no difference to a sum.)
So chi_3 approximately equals 13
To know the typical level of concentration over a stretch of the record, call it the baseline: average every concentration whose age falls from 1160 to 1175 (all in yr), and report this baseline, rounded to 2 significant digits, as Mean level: 3.9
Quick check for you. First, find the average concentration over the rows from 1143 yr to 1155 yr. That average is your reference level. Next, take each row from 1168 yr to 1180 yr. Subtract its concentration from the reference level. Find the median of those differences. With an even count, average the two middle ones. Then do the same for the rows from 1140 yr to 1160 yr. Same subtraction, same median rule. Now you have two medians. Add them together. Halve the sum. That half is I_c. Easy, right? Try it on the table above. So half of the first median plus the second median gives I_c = -0.16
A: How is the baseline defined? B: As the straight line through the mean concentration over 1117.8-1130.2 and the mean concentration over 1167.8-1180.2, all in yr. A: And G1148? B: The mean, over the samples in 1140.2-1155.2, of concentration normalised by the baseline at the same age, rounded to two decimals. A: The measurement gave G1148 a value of 0.92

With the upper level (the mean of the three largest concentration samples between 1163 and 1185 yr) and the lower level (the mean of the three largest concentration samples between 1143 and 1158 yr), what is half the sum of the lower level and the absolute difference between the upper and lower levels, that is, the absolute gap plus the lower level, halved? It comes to 2.4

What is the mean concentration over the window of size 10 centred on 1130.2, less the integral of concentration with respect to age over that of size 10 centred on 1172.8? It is -31.9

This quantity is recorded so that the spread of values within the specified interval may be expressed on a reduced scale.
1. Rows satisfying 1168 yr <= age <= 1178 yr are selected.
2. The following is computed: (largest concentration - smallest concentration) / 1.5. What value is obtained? 0.12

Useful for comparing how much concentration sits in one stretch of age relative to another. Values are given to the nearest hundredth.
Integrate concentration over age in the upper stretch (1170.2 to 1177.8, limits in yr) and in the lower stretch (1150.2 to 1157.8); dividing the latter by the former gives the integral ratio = 0.82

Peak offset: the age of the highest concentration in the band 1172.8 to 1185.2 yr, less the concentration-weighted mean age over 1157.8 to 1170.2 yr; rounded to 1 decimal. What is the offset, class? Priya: 20.3 yr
